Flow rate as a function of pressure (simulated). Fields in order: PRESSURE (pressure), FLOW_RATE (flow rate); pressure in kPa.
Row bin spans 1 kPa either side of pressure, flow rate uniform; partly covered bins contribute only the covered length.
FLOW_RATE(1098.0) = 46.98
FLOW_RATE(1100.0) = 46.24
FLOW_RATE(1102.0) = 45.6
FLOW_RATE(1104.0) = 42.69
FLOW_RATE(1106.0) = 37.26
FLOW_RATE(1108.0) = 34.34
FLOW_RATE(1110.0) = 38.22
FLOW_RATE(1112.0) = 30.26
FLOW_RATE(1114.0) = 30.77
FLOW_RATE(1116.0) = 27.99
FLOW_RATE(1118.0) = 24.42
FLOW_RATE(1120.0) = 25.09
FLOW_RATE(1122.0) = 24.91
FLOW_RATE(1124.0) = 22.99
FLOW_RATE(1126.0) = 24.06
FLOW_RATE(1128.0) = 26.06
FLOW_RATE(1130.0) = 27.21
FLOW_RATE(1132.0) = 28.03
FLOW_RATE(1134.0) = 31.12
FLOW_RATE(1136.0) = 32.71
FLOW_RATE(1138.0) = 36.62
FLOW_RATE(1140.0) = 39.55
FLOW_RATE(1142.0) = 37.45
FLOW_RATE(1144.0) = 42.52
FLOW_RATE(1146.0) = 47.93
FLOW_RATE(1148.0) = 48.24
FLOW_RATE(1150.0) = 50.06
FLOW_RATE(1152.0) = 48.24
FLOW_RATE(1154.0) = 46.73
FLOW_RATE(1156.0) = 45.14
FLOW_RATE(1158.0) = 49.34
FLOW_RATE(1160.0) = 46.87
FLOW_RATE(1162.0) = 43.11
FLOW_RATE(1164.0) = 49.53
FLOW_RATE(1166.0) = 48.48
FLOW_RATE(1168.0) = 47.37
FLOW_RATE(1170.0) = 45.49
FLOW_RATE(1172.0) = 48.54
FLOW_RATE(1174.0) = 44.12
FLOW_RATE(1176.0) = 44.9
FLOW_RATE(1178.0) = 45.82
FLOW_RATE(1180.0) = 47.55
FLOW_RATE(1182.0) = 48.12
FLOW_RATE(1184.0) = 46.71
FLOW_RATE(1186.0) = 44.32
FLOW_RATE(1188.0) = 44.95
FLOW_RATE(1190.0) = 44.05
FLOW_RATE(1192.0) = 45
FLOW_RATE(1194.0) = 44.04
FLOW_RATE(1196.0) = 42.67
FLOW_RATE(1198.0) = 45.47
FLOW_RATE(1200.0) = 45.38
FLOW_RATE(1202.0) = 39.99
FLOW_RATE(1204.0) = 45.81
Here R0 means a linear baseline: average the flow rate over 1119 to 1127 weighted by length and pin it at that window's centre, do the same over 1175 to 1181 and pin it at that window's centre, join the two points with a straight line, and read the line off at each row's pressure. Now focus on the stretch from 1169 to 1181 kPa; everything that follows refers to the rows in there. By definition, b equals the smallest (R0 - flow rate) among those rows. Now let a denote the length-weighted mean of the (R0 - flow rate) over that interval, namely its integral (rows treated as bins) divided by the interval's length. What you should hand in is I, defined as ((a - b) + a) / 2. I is 1.2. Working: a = -1.2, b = -5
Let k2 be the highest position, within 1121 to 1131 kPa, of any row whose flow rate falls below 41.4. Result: 1130.0 kPa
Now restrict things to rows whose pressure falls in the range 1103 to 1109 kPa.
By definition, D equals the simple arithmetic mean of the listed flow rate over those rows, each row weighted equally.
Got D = 38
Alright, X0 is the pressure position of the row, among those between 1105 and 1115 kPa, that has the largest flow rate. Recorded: 1110.0 kPa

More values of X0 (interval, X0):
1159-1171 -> 1164.0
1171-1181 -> 1172.0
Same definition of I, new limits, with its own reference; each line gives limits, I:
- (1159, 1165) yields -2.3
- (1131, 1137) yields -0.3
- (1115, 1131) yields 2.2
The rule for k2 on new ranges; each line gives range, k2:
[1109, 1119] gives 1118.0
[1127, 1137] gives 1136.0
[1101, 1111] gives 1110.0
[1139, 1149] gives 1142.0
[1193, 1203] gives 1202.0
